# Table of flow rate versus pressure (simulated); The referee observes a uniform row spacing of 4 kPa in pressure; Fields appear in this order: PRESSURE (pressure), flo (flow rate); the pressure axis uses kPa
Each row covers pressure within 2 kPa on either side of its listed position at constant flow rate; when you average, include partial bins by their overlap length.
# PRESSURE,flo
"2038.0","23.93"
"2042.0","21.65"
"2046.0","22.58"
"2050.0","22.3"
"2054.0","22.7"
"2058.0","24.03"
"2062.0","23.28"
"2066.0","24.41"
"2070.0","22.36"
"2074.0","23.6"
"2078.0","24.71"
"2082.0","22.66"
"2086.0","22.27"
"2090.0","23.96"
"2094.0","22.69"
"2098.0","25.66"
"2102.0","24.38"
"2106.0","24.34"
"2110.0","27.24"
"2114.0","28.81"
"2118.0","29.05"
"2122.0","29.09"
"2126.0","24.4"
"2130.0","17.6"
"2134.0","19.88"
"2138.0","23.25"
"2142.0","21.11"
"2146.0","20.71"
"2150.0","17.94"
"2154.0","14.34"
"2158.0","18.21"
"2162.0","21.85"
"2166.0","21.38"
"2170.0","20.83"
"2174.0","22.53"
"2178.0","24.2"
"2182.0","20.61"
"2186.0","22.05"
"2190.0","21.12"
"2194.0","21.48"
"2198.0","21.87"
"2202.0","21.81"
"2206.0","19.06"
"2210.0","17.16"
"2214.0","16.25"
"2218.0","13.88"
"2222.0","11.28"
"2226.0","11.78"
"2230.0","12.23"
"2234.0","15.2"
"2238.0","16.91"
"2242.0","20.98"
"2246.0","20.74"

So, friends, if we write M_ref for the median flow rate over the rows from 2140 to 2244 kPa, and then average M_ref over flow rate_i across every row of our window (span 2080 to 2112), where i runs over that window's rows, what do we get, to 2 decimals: 0.86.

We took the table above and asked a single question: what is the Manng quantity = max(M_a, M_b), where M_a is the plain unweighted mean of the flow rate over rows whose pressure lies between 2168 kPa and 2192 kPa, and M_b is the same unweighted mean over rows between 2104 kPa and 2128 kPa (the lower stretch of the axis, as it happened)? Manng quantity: 27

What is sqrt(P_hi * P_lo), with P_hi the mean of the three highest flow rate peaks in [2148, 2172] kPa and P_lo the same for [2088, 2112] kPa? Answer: 23.5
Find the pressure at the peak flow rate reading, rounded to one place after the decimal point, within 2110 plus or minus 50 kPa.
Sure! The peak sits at 2122.0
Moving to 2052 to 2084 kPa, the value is 2078.0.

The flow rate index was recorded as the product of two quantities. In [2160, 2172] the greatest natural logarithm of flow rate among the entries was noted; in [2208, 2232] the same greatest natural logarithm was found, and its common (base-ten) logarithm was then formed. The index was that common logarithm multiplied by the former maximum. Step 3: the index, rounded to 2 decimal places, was 1.40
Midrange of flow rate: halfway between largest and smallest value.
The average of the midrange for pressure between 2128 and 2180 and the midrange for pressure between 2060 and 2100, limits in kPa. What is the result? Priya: 21.6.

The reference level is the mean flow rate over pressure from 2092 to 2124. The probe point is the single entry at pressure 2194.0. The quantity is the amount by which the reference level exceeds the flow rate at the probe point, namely 4.9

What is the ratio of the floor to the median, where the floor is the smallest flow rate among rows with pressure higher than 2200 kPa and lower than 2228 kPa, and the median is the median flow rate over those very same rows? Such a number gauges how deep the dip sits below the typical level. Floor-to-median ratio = 0.694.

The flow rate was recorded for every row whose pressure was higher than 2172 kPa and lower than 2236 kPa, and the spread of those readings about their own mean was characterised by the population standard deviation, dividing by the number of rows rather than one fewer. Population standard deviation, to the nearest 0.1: 4.2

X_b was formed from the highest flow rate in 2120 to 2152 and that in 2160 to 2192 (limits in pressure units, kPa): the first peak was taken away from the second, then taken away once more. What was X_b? -34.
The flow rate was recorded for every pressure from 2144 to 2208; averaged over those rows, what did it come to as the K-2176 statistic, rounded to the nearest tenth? 20.6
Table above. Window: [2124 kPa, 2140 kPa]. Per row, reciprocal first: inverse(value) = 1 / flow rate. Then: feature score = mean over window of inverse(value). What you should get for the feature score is 0.0478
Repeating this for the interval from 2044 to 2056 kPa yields 0.0444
